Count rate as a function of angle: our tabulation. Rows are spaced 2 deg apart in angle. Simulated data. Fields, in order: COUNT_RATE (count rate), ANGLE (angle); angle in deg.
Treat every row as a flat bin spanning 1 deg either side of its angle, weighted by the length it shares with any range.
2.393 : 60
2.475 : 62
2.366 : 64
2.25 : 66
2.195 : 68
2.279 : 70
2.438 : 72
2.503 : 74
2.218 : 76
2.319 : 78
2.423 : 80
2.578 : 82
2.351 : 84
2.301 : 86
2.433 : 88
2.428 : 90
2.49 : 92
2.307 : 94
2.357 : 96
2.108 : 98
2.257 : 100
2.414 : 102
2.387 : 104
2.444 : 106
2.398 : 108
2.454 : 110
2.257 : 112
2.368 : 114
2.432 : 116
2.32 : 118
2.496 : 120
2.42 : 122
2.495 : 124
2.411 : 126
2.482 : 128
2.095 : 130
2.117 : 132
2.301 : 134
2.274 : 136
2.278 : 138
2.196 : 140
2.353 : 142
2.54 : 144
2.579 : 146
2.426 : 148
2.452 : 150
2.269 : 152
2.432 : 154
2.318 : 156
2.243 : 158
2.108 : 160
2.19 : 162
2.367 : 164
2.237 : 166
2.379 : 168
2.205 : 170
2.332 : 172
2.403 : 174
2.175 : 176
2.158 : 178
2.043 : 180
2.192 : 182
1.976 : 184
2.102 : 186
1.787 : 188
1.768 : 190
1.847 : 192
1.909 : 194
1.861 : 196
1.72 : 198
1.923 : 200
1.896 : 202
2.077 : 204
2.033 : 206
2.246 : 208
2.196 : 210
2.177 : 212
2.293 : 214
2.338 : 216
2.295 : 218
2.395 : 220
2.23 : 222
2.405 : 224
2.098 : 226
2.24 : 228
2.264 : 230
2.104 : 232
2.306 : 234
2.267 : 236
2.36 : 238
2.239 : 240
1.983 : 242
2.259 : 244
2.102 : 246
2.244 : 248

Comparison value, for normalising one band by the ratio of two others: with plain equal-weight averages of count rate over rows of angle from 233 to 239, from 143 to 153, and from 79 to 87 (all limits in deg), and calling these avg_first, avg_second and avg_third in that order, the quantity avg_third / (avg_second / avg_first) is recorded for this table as 2.27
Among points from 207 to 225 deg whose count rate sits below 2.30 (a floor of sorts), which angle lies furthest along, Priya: 222 deg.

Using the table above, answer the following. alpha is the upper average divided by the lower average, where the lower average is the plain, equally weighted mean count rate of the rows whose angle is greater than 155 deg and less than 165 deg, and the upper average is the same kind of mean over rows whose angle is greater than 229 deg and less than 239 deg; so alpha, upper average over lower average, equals 1.01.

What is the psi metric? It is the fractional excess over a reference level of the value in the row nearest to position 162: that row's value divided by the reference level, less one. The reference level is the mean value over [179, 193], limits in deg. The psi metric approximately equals 0.12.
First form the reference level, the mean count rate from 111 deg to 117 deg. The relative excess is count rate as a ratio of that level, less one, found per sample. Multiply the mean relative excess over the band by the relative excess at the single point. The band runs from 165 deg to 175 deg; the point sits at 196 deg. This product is 0.0037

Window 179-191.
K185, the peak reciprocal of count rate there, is 0.57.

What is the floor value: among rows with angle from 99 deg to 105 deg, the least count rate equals 2.257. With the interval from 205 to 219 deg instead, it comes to 2.033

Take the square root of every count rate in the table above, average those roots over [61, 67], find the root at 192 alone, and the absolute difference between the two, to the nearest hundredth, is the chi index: 0.18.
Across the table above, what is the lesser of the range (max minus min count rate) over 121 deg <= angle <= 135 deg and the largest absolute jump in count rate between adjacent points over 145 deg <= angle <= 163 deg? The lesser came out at 0.183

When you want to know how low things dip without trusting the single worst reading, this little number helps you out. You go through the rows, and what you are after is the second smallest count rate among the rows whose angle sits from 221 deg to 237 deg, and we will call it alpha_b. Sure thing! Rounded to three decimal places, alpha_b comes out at 2.104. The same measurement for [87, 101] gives 2.257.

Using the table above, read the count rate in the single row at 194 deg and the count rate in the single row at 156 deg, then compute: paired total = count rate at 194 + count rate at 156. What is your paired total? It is 4.23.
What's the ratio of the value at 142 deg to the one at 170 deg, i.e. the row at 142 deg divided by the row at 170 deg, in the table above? 1.07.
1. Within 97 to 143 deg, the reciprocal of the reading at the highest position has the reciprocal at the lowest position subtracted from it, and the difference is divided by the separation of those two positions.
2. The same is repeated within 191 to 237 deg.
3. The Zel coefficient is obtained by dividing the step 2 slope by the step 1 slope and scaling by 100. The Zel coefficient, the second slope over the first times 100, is 203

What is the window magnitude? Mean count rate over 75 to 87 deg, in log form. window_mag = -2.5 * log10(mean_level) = -0.93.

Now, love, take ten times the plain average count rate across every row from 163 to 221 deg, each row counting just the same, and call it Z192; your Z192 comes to 21.1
